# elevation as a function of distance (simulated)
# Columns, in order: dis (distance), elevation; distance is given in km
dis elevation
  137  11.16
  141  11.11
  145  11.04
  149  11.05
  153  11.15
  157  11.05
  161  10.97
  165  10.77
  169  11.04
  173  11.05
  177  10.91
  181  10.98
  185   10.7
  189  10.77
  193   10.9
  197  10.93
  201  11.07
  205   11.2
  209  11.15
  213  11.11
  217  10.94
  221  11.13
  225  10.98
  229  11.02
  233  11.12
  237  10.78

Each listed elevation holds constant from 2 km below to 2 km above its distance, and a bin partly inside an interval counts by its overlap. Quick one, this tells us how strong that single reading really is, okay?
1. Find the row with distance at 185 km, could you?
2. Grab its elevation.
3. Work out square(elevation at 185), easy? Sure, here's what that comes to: 114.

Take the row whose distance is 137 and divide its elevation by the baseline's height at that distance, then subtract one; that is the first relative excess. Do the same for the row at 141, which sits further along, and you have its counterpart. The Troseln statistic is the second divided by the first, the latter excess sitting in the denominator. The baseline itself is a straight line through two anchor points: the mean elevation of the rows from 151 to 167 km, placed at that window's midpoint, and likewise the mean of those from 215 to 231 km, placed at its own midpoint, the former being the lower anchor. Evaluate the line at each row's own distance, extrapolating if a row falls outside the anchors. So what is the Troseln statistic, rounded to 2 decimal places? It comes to 0.72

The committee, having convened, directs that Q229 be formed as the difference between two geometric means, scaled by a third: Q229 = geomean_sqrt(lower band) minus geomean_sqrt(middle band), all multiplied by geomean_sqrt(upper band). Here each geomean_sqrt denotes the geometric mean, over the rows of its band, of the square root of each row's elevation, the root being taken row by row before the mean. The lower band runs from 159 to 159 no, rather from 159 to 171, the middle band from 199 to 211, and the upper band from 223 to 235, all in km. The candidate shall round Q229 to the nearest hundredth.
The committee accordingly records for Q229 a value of -0.11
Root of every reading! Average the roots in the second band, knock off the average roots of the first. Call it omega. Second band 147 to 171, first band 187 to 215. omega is 0.00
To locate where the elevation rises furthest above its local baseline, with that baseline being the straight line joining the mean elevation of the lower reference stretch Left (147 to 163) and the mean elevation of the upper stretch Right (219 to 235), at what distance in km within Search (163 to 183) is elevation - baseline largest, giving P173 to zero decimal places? 173 km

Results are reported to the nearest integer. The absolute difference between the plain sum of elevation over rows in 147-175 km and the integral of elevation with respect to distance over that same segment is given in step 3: 231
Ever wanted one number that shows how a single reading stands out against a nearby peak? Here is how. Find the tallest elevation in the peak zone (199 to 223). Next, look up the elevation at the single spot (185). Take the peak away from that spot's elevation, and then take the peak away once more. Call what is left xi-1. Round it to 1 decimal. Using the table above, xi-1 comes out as -11.7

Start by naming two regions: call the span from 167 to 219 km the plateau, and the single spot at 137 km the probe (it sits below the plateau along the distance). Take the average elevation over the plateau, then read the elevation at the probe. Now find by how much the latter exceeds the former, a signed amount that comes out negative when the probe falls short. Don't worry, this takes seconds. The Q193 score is 0.18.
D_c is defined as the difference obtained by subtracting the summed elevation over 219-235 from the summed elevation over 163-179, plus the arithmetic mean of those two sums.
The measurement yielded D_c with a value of 43.5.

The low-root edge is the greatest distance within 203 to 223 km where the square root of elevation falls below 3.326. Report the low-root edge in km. 217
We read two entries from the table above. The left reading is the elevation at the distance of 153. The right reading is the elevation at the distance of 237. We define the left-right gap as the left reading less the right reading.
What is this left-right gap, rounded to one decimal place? 0.4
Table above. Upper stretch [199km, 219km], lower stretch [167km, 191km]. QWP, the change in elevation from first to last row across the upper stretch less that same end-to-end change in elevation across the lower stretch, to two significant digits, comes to 0.14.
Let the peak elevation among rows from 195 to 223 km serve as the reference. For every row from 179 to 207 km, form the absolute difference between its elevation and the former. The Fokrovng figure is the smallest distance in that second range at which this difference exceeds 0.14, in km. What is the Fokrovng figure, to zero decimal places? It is 181 km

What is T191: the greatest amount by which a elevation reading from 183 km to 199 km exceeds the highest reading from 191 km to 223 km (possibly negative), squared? 0.073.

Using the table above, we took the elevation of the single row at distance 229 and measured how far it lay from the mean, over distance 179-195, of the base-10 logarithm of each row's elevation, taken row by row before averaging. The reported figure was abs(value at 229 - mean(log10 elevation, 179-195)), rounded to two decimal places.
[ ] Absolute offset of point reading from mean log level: 9.99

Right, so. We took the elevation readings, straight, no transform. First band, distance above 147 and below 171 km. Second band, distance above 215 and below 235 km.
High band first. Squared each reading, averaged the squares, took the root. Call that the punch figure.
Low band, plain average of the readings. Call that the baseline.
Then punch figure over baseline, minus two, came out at -1.00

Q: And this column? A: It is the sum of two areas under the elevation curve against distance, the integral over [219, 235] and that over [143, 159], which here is 354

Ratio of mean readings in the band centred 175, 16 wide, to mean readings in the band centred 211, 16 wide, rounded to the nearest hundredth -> 0.99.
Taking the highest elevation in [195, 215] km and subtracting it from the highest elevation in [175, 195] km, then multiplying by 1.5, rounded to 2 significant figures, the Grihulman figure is -0.33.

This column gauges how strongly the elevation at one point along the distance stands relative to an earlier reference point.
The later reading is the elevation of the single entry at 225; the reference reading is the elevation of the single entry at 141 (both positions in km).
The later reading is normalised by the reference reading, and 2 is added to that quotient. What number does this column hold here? 2.988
